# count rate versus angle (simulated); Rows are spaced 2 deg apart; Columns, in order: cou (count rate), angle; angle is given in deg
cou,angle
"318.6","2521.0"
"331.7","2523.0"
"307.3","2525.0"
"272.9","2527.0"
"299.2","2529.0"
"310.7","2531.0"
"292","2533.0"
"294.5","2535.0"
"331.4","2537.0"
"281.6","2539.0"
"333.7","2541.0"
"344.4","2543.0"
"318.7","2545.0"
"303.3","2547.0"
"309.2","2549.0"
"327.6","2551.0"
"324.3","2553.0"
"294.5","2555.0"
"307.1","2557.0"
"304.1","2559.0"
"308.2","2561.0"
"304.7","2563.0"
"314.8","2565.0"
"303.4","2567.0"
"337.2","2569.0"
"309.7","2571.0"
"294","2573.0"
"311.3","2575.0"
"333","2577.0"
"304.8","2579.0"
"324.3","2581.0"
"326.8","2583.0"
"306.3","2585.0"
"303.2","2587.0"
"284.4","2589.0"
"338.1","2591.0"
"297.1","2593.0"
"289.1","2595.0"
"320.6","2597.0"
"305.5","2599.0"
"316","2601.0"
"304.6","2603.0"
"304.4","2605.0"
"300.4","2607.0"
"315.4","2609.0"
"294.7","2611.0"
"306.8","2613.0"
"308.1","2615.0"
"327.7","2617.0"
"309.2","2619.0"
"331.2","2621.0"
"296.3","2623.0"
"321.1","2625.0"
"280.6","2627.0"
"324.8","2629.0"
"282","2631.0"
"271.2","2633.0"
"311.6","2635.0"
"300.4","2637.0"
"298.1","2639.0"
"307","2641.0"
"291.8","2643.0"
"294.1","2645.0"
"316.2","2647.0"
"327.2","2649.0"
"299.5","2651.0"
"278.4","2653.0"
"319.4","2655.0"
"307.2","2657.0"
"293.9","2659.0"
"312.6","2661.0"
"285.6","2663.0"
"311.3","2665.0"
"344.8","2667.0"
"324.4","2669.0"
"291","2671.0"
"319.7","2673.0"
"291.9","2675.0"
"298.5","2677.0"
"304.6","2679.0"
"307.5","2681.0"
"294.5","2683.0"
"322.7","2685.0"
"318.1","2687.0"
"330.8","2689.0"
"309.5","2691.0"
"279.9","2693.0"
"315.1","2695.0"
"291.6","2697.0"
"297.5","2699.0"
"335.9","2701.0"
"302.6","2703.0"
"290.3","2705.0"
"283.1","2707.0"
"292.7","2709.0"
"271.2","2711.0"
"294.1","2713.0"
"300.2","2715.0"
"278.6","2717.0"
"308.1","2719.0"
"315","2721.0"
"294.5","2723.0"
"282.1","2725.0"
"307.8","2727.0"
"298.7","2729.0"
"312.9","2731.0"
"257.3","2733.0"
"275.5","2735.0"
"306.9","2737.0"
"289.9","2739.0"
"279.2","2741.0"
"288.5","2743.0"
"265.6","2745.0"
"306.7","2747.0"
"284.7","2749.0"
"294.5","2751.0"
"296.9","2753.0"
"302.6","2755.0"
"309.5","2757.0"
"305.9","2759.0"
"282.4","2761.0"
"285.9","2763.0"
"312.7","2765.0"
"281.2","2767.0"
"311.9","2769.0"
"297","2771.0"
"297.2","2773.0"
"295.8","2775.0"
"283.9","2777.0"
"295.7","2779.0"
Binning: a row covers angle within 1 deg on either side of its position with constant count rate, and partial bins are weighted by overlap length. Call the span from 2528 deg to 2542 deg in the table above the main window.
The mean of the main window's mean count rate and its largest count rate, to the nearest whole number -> 320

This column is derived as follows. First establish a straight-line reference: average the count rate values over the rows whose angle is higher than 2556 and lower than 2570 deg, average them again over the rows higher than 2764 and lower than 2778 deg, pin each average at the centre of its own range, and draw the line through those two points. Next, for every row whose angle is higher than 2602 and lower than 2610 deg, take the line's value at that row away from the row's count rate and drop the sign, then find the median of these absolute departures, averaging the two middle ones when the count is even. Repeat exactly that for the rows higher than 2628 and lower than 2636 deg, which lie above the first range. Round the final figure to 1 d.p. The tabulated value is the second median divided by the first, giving 3.8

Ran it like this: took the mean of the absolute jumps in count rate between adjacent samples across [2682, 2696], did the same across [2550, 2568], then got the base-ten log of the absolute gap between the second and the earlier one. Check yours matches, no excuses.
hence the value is 1.1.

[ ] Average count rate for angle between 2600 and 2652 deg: 305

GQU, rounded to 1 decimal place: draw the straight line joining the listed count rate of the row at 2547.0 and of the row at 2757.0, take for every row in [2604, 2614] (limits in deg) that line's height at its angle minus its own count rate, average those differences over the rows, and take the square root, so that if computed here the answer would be 0.9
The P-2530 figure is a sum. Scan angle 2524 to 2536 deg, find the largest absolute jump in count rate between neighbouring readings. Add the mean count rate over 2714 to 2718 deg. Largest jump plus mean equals 324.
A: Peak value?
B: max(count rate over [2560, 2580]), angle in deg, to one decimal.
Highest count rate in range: 337.2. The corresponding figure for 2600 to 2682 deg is 344.8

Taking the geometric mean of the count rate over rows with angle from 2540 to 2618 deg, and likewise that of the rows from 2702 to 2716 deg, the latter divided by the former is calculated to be 0.932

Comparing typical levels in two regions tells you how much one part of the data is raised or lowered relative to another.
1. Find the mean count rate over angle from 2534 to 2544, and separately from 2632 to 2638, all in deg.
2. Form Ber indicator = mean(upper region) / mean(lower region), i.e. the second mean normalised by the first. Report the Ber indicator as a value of 0.93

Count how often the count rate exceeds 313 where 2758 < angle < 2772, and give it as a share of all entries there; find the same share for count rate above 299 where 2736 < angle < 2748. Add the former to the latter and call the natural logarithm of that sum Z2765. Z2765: -1.1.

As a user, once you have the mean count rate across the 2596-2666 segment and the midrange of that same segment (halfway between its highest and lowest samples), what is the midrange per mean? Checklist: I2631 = 0.99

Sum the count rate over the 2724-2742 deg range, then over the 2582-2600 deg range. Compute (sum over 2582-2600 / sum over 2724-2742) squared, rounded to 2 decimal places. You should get 1.13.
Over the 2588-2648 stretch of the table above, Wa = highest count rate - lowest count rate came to 67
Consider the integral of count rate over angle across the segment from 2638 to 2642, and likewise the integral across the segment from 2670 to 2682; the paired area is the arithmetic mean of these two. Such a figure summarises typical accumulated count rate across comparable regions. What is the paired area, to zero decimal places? 2418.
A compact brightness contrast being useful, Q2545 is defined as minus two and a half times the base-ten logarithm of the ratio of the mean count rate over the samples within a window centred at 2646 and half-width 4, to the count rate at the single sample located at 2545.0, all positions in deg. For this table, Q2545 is 0.04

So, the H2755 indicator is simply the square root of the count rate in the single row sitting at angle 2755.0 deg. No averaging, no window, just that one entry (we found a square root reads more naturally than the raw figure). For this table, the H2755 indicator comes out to 17.4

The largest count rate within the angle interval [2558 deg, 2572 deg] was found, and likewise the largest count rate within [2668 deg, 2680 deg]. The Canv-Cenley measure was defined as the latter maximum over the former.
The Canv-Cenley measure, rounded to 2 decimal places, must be 0.96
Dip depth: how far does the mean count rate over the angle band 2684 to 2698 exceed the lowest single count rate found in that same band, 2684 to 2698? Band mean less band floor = 30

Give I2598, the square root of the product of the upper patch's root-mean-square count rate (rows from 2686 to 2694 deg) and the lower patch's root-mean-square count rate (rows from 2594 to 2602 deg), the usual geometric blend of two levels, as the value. 309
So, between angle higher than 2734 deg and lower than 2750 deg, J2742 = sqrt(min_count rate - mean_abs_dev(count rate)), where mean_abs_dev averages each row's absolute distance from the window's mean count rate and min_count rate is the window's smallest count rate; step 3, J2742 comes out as 16.0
